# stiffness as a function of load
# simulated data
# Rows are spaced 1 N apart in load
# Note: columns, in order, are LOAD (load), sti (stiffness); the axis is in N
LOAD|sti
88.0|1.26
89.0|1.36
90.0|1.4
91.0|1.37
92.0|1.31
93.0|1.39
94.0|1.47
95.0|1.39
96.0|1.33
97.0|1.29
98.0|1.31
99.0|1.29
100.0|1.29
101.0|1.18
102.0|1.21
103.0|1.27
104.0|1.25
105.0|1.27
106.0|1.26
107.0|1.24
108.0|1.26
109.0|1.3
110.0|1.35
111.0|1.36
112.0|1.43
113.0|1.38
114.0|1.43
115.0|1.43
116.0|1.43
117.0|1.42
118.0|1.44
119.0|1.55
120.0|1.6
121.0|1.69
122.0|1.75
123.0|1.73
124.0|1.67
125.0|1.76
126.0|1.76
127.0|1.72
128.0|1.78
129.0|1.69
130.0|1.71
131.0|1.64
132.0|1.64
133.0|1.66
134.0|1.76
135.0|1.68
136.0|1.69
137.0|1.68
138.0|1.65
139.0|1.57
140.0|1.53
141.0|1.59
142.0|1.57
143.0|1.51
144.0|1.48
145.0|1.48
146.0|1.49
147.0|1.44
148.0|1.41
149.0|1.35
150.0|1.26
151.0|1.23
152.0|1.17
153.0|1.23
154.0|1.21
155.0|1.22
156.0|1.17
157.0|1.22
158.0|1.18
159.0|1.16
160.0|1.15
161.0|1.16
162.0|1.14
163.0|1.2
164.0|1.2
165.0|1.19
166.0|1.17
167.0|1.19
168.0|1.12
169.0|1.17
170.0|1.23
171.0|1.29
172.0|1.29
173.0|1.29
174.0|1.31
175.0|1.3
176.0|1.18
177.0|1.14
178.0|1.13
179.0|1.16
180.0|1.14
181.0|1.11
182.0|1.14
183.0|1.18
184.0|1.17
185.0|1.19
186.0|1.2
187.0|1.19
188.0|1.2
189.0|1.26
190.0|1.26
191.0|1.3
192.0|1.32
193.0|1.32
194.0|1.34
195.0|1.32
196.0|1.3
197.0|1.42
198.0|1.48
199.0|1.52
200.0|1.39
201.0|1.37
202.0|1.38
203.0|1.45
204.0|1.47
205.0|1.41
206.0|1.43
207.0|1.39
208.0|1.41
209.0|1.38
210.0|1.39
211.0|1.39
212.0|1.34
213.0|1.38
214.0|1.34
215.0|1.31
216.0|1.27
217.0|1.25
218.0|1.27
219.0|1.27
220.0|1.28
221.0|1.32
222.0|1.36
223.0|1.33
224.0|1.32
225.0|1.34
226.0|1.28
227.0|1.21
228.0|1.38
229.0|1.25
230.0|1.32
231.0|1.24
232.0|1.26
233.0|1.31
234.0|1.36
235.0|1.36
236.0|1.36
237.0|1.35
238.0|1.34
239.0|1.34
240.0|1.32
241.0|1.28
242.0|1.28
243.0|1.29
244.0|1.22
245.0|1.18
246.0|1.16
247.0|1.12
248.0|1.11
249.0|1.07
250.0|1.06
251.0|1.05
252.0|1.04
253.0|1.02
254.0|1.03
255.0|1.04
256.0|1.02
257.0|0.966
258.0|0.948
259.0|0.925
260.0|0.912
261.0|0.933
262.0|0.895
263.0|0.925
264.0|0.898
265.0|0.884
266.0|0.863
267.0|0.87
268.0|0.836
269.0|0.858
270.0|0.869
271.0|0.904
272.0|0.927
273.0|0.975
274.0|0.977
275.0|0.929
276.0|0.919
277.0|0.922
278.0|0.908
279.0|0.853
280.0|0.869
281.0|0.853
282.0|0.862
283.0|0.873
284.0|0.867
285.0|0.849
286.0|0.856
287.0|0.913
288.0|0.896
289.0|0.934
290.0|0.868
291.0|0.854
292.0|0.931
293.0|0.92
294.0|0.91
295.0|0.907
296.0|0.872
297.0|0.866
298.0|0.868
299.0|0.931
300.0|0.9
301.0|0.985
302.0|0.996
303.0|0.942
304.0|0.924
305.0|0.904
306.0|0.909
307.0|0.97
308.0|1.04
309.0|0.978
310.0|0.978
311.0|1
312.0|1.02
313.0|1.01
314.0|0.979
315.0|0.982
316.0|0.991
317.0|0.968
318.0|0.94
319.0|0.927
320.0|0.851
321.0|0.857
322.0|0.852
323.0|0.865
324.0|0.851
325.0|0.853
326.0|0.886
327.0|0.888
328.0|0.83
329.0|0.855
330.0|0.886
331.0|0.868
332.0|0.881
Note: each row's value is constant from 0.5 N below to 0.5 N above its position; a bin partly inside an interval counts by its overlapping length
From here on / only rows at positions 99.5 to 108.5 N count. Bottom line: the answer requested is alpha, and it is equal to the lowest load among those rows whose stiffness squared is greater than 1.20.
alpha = 100.0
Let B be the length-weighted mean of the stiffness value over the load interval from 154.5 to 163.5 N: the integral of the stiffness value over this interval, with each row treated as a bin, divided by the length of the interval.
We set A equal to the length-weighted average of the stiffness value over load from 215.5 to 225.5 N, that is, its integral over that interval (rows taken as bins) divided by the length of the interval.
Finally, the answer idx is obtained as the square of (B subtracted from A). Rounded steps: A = 1.30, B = 1.18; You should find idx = 0.02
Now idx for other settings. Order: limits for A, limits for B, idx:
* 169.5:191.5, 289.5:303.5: 0.09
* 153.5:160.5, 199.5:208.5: 0.05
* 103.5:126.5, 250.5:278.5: 0.28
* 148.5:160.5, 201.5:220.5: 0.02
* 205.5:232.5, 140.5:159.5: 0.00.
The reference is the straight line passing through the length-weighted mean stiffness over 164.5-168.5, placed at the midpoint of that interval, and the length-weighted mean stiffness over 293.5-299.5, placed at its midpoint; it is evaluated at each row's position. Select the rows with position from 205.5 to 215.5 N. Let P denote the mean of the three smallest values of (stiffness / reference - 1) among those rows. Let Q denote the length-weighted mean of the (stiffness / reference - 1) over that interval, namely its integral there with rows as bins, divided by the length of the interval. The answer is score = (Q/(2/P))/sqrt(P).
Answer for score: 0.070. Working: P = 0.25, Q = 0.281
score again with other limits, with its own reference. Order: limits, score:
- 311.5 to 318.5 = 0.028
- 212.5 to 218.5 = 0.049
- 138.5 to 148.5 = 0.052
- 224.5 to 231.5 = 0.053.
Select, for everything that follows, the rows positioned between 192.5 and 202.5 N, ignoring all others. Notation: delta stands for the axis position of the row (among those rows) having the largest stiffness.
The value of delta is 199.0 N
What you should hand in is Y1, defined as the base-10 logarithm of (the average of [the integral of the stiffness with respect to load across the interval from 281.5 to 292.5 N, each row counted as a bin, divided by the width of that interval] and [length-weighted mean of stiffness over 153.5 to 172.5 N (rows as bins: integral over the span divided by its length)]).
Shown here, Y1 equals 0.02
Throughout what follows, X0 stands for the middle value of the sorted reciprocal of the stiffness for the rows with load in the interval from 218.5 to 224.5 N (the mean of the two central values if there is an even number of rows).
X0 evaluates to 0.76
